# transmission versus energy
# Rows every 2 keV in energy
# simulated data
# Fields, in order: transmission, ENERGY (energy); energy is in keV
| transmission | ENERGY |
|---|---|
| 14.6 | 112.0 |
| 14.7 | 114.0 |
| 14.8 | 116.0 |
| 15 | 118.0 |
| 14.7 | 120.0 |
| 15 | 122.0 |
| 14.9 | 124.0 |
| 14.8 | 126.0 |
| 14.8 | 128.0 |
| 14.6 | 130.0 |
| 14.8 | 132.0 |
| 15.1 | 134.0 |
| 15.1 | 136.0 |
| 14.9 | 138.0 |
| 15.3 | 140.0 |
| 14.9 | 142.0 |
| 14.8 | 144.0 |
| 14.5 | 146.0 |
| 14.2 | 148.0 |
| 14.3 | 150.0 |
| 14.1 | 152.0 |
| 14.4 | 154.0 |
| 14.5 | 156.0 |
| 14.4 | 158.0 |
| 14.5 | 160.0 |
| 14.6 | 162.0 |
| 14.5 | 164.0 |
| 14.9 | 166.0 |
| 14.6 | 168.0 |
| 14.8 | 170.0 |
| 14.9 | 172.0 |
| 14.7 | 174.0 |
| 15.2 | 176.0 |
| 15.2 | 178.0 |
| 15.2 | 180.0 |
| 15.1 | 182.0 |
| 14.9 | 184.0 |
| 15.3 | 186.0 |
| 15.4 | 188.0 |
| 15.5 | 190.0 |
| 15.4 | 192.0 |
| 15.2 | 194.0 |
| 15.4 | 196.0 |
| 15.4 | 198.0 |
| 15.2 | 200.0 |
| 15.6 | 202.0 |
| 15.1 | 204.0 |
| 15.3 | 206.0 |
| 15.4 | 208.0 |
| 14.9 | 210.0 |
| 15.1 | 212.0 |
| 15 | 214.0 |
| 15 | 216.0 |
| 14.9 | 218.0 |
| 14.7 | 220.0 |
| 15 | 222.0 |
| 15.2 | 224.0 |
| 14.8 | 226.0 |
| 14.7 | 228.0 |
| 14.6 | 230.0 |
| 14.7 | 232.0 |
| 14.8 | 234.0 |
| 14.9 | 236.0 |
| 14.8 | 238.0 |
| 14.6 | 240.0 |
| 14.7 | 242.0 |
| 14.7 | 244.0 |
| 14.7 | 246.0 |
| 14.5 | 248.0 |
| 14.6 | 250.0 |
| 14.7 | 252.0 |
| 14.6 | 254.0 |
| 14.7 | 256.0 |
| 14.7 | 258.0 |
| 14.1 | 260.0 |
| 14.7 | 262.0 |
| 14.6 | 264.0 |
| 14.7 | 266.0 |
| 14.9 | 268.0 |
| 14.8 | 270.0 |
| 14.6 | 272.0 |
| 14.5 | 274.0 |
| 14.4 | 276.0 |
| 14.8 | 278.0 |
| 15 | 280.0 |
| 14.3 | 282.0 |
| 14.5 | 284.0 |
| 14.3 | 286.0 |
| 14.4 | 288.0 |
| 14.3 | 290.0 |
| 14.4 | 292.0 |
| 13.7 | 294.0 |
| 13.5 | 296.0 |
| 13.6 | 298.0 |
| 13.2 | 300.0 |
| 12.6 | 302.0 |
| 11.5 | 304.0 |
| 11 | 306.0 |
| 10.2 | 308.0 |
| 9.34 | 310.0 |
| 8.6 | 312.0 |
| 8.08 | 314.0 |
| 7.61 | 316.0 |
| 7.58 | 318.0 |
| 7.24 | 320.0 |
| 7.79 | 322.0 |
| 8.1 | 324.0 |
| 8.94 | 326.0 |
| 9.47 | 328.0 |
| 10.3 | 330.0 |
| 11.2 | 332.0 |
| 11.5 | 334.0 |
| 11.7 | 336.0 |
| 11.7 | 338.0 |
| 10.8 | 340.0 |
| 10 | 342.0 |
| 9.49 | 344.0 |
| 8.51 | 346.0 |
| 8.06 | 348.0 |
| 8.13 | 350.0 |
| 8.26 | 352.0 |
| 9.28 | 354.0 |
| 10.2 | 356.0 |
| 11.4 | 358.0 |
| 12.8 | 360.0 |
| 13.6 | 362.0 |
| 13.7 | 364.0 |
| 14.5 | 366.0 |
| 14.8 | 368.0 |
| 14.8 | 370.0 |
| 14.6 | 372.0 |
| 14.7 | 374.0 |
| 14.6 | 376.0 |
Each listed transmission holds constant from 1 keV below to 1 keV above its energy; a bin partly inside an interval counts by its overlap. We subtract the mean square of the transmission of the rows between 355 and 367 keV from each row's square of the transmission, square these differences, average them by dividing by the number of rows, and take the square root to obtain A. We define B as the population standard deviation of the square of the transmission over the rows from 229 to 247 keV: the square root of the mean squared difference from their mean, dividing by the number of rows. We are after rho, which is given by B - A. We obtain -34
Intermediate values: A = 36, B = 3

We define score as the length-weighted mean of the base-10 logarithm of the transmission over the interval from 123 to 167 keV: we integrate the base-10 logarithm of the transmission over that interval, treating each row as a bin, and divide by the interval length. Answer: 1.17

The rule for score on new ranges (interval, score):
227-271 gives 1.17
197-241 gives 1.18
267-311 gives 1.13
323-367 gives 1.02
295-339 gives 1.00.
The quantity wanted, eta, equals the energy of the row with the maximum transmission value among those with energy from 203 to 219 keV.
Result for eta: 208.0 keV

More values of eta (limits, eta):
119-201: 190.0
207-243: 208.0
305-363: 362.0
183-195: 190.0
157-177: 176.0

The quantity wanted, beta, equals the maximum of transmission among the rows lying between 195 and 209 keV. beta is 15.6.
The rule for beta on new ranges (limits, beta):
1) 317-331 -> 10.3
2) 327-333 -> 11.2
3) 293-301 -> 13.7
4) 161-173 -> 14.9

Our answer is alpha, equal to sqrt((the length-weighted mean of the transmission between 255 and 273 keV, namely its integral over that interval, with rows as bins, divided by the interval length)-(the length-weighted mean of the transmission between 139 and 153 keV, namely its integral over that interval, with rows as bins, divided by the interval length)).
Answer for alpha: 0.24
